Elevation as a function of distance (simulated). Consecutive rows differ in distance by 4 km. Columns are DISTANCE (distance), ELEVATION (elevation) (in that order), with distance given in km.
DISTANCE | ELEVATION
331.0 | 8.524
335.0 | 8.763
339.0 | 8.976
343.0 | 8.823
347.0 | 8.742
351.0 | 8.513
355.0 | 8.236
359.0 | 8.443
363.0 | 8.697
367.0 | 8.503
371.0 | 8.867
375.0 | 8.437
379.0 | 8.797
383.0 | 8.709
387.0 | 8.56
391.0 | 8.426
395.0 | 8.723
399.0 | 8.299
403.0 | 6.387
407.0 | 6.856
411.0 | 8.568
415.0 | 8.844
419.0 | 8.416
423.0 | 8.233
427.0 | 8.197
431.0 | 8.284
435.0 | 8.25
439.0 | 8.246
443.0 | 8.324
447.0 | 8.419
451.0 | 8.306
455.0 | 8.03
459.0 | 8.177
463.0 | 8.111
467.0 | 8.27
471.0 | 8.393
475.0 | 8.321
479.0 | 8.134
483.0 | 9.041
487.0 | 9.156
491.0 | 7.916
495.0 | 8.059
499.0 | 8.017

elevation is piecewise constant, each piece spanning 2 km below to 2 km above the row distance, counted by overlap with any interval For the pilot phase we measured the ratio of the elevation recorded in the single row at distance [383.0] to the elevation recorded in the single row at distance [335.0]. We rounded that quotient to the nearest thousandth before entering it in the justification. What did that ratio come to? 0.994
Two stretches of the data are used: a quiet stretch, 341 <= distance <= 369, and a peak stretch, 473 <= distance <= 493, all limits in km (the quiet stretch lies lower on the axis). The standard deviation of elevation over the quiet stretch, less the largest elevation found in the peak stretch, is -9.0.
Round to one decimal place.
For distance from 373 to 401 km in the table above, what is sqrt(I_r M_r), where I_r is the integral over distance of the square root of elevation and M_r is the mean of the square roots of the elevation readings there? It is 15.5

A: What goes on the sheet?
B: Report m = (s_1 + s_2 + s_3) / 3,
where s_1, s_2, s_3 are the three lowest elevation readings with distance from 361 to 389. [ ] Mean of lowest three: 8.5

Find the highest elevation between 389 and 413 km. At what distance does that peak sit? 395.0 km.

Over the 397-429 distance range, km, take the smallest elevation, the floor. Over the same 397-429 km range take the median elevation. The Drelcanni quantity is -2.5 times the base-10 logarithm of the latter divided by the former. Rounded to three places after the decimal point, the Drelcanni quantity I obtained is -0.280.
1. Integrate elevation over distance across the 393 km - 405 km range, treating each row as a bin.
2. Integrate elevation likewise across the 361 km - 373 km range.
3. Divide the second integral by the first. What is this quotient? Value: 1.11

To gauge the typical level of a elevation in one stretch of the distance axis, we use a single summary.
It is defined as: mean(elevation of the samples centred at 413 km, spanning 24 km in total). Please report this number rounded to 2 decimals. 7.88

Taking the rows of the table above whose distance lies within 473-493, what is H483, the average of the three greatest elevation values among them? 8.8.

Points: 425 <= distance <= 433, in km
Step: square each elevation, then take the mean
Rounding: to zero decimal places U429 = 68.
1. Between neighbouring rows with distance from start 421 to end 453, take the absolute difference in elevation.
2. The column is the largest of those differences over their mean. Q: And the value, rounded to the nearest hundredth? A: 1.77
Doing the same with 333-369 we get 1.38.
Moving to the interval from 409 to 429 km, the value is 1.85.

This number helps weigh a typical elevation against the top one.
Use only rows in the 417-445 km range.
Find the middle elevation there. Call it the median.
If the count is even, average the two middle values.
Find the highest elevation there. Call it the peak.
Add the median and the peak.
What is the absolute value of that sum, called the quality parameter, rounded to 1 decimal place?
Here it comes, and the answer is 16.7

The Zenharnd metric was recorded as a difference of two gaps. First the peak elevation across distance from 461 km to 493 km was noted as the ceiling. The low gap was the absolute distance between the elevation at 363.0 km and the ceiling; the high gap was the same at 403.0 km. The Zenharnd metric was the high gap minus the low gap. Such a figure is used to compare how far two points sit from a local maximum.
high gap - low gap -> 2.3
